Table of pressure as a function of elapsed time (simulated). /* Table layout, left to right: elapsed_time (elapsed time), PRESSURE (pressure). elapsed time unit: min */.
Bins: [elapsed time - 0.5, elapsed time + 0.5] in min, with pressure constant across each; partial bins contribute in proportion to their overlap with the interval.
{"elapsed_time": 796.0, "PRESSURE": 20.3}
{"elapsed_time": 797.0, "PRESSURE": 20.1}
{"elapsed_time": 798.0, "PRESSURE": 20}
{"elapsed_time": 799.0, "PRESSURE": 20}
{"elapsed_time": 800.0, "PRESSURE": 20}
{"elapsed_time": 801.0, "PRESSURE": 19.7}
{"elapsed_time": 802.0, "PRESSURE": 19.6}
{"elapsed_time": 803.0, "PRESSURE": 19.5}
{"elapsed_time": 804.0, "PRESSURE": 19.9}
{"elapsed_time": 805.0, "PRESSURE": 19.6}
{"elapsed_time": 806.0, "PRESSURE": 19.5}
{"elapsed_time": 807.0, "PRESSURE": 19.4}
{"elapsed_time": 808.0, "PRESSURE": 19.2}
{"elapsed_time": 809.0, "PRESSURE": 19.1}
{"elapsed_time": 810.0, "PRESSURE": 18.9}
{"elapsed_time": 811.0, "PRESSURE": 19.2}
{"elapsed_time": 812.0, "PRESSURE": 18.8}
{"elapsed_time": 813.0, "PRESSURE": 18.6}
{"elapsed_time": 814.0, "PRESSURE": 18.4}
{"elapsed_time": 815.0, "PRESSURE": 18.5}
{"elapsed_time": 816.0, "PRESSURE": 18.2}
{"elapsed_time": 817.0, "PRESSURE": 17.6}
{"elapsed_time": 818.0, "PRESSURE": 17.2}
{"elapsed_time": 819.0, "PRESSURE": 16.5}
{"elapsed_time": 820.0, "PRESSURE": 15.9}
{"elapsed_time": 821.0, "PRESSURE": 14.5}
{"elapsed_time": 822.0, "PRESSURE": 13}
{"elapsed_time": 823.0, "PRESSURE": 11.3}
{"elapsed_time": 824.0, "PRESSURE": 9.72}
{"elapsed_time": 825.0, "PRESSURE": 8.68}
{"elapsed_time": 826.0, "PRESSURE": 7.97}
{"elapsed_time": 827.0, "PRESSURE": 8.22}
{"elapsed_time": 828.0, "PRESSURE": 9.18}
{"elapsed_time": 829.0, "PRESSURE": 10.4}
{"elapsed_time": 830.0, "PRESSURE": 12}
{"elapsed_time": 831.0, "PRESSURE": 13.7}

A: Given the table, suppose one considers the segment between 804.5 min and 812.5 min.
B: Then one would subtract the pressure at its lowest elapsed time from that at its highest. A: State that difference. -0.8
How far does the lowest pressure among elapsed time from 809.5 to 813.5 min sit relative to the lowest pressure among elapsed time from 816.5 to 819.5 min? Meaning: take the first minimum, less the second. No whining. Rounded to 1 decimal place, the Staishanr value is 2.1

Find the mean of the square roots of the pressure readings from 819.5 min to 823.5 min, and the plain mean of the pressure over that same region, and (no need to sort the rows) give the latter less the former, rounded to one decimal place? 10.0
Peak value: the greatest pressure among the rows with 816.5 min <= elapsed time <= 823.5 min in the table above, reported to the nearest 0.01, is 17.60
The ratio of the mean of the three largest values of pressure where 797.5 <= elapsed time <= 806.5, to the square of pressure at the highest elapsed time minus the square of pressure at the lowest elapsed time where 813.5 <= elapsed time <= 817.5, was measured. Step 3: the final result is -0.69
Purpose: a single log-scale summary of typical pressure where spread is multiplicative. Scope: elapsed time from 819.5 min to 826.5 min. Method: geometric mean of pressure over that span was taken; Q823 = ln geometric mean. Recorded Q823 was 2.42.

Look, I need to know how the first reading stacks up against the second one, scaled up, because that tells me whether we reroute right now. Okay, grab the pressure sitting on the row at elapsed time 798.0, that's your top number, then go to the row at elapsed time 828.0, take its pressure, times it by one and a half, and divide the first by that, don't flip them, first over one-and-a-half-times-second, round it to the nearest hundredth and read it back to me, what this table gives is 1.45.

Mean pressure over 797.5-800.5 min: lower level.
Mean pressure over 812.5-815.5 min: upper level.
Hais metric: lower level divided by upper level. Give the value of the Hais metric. 1.08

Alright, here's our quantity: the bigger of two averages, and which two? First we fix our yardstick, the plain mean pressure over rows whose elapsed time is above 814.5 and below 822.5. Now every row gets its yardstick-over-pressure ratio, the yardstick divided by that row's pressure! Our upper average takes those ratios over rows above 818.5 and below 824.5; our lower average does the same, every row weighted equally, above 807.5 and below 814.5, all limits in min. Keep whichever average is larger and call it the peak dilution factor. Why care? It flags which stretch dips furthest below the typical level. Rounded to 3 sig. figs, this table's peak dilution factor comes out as 1.26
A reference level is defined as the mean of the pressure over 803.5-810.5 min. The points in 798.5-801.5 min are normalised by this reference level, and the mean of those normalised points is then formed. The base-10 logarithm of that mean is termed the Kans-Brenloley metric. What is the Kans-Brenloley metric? 0.012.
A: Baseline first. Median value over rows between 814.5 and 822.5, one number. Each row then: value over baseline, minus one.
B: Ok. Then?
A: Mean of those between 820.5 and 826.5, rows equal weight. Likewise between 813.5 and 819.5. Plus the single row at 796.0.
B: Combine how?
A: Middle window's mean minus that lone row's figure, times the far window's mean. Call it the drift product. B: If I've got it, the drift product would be 0.054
